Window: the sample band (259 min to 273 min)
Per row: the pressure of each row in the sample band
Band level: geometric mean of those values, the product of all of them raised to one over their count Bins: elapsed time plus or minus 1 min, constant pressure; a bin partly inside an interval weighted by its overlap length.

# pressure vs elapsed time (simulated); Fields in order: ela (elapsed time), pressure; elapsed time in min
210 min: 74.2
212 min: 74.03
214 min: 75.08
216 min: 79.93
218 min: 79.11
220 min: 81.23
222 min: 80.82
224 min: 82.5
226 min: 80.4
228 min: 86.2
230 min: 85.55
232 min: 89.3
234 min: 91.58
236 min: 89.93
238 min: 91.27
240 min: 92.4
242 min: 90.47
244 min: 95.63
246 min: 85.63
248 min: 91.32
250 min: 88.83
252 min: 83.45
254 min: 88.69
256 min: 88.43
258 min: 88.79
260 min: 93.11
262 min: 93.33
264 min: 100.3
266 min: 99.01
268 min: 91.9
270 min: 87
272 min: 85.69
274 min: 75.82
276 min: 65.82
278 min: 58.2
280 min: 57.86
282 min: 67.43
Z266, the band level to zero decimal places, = 93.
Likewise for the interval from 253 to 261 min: 90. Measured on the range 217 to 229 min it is 82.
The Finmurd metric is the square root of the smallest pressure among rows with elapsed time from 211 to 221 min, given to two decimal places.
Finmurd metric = 8.60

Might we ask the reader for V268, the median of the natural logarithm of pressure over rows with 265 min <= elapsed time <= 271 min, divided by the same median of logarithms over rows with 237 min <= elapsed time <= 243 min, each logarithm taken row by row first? 1.00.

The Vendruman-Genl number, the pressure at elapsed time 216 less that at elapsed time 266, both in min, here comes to -19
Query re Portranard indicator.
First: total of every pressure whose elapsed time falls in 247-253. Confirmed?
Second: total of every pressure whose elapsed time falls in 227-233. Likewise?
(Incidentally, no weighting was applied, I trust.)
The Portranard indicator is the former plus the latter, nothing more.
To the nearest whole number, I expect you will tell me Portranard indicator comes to 525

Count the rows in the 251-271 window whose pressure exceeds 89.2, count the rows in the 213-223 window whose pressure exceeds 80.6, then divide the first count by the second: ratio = 2.50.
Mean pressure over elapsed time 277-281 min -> 58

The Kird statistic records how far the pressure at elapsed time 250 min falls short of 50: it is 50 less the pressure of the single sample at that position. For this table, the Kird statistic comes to -39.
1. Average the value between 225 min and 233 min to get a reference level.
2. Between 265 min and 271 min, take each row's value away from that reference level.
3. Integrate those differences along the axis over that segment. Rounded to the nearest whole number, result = -44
